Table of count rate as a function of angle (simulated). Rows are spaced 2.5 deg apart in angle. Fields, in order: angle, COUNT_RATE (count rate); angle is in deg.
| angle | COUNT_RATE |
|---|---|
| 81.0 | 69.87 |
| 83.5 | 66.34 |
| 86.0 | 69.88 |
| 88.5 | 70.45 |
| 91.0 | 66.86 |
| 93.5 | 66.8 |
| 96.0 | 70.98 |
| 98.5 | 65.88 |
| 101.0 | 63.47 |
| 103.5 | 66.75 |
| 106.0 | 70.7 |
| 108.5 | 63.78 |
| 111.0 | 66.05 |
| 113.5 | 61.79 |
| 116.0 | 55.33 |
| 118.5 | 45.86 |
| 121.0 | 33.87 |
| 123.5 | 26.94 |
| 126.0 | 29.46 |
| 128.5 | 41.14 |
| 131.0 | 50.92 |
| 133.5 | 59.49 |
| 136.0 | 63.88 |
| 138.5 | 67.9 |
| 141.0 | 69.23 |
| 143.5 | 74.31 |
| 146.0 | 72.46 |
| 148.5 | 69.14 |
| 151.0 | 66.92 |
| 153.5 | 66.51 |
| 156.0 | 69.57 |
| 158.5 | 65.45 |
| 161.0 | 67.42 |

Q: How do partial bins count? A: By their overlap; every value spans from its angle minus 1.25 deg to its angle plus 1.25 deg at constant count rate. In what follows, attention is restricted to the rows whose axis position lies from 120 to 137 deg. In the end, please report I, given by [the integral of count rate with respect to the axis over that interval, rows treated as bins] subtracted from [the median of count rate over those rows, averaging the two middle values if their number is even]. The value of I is -699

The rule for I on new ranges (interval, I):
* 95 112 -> -1069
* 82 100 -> -1159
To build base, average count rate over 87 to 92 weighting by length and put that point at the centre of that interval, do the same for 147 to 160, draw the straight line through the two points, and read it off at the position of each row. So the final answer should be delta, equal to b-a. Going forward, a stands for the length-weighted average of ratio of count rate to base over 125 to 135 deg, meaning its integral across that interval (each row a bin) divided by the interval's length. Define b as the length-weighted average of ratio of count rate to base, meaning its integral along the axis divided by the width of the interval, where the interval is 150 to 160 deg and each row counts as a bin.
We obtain 0.3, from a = 0.68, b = 0.99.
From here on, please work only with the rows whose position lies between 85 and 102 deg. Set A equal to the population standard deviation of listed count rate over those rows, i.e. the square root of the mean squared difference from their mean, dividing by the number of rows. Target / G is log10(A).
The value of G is 0.41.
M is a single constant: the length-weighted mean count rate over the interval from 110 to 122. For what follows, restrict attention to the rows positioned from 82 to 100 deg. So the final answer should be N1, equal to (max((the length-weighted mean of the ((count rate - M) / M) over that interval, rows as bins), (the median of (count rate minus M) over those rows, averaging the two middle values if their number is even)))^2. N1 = 201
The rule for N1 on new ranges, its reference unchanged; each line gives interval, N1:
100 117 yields 123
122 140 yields 0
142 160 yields 271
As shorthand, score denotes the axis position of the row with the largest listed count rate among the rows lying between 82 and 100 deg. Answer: 96.0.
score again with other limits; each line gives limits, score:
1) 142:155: 143.5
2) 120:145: 143.5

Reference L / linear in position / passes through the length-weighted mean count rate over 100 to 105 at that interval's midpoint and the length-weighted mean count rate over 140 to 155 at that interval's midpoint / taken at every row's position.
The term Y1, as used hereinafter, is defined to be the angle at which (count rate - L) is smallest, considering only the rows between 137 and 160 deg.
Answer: 158.5 deg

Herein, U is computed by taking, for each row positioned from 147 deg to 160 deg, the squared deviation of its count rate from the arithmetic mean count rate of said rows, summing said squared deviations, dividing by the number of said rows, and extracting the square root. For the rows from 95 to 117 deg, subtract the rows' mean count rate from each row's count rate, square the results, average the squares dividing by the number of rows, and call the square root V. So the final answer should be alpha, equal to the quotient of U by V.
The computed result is 0.4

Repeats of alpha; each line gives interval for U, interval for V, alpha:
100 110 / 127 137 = 0.3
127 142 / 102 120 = 1.3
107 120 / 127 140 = 0.8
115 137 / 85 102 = 4.9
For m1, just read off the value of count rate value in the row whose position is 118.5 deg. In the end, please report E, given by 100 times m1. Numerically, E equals 4586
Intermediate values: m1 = 45.86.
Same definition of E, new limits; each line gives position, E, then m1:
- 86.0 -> 6988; 69.88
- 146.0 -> 7246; 72.46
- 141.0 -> 6923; 69.23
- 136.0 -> 6388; 63.88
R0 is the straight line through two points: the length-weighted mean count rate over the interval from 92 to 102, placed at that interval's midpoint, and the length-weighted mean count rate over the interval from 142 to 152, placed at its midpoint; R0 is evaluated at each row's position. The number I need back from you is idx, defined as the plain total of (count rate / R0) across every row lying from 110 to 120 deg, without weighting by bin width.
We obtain 3.36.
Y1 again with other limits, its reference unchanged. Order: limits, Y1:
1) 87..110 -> 108.5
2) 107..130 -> 123.5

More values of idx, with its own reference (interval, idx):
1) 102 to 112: 3.95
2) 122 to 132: 2.14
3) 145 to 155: 3.88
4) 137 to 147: 4.03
